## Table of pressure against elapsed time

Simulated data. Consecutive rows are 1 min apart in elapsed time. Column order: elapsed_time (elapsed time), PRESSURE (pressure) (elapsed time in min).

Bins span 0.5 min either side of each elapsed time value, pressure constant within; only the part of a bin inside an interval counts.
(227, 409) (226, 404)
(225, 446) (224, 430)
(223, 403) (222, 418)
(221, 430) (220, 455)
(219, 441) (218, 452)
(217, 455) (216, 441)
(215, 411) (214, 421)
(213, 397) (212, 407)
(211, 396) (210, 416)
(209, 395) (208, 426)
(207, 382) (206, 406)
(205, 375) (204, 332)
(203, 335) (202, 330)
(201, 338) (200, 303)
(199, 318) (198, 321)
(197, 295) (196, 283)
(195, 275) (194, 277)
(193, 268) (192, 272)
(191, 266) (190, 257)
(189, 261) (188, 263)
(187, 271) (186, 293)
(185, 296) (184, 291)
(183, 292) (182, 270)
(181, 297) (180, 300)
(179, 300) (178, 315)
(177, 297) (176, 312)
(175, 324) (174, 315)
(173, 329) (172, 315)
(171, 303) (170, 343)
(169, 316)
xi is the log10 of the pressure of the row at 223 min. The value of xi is 2.61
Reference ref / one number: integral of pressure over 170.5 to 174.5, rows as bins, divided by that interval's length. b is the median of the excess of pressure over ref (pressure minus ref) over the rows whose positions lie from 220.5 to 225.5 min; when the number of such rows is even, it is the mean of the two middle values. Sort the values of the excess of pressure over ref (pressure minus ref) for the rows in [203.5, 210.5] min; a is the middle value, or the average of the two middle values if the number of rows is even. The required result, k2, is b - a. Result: 35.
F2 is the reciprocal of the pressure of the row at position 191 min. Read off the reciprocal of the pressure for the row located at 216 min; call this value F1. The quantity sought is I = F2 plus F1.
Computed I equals 0.0060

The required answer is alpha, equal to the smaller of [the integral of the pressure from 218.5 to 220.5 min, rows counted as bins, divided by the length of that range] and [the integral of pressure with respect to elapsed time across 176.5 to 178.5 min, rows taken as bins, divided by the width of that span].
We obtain 306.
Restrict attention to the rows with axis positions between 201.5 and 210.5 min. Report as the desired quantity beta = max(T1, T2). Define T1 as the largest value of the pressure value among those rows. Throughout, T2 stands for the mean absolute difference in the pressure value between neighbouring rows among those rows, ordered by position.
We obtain 426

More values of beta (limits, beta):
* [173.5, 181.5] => 324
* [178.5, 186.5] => 300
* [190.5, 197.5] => 295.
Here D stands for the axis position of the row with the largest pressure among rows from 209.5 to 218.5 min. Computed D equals 217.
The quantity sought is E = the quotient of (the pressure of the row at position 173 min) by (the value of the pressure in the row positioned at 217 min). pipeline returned 0.72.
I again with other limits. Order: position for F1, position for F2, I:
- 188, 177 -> 0.0072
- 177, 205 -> 0.0060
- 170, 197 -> 0.0063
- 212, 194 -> 0.0061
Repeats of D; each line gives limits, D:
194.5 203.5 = 201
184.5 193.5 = 185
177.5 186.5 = 178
